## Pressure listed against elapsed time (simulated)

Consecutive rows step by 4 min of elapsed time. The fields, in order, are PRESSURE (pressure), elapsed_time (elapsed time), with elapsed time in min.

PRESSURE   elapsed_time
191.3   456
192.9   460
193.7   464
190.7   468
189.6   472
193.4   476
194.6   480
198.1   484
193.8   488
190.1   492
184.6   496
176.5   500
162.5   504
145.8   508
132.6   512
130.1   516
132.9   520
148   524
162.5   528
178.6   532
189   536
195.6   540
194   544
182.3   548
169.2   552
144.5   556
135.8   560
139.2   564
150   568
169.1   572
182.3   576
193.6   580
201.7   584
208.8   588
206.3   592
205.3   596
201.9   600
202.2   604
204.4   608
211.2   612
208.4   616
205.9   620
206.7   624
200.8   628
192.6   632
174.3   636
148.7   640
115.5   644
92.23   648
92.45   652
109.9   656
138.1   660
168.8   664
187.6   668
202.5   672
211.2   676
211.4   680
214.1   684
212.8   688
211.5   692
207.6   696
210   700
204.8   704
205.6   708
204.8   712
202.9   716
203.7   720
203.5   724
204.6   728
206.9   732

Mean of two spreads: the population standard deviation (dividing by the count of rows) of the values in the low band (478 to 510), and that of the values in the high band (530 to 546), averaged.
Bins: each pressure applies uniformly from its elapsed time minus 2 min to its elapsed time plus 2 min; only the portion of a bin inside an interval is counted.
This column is 12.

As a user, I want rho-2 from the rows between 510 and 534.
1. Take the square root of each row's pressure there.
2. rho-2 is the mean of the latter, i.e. 12.1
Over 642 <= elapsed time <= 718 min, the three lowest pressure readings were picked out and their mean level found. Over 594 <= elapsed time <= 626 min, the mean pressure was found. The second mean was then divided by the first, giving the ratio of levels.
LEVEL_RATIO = 2.10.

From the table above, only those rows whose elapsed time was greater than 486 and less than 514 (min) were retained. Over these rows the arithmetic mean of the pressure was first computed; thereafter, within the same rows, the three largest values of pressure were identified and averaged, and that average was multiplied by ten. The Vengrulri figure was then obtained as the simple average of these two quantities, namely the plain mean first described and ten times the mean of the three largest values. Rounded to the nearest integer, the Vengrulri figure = 1032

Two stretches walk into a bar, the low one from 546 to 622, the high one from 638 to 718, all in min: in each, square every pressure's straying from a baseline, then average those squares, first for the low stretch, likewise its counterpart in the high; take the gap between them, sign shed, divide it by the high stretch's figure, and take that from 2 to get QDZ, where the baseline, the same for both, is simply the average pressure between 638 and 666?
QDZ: 1.9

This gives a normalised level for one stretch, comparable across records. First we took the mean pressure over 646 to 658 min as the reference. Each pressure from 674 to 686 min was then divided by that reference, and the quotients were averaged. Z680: 2.16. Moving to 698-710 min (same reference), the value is 2.11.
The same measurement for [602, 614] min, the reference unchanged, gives 2.10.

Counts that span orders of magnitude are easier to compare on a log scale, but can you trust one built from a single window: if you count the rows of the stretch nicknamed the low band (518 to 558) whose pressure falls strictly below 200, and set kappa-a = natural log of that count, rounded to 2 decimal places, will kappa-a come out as 2.30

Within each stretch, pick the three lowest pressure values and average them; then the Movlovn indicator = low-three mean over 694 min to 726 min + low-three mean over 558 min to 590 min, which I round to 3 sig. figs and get 345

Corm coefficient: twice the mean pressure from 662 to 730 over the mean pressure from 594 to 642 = 2.07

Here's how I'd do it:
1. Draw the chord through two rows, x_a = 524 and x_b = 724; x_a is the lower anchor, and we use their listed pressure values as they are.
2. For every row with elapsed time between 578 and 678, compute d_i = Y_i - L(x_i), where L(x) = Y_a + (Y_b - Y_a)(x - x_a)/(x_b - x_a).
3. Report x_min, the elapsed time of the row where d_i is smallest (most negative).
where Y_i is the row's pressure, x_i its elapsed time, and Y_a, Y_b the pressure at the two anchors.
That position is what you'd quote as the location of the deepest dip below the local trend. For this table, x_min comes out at 652 min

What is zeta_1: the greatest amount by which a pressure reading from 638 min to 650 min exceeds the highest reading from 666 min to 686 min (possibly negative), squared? 4277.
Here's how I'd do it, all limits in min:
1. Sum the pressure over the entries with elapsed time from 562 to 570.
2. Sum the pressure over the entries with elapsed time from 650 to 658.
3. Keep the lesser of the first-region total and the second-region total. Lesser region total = 202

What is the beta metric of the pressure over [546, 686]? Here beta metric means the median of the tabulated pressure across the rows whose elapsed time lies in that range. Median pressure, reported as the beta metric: 193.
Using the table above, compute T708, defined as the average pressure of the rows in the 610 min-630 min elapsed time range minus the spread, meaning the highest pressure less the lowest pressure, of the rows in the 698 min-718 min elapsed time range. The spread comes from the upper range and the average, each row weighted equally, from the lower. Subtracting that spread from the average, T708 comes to 199.5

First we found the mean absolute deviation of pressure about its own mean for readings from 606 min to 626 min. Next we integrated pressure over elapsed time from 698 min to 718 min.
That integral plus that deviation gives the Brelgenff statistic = 4114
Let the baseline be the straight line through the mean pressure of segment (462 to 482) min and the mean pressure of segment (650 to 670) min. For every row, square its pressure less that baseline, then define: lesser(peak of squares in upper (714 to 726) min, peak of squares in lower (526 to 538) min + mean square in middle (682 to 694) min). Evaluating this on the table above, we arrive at 6754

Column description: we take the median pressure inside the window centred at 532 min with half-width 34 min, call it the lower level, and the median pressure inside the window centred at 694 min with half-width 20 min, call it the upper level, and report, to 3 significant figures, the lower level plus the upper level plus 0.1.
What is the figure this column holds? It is 373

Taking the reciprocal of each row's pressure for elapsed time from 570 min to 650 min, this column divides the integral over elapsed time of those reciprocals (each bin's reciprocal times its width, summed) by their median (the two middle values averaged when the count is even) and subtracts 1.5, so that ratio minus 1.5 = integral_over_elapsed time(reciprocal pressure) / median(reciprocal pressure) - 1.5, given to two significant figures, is 89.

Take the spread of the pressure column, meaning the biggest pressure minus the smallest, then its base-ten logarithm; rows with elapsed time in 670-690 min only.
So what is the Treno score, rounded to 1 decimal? 1.1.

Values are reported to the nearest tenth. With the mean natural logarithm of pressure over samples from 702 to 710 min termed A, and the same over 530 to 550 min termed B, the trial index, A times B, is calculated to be 27.9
